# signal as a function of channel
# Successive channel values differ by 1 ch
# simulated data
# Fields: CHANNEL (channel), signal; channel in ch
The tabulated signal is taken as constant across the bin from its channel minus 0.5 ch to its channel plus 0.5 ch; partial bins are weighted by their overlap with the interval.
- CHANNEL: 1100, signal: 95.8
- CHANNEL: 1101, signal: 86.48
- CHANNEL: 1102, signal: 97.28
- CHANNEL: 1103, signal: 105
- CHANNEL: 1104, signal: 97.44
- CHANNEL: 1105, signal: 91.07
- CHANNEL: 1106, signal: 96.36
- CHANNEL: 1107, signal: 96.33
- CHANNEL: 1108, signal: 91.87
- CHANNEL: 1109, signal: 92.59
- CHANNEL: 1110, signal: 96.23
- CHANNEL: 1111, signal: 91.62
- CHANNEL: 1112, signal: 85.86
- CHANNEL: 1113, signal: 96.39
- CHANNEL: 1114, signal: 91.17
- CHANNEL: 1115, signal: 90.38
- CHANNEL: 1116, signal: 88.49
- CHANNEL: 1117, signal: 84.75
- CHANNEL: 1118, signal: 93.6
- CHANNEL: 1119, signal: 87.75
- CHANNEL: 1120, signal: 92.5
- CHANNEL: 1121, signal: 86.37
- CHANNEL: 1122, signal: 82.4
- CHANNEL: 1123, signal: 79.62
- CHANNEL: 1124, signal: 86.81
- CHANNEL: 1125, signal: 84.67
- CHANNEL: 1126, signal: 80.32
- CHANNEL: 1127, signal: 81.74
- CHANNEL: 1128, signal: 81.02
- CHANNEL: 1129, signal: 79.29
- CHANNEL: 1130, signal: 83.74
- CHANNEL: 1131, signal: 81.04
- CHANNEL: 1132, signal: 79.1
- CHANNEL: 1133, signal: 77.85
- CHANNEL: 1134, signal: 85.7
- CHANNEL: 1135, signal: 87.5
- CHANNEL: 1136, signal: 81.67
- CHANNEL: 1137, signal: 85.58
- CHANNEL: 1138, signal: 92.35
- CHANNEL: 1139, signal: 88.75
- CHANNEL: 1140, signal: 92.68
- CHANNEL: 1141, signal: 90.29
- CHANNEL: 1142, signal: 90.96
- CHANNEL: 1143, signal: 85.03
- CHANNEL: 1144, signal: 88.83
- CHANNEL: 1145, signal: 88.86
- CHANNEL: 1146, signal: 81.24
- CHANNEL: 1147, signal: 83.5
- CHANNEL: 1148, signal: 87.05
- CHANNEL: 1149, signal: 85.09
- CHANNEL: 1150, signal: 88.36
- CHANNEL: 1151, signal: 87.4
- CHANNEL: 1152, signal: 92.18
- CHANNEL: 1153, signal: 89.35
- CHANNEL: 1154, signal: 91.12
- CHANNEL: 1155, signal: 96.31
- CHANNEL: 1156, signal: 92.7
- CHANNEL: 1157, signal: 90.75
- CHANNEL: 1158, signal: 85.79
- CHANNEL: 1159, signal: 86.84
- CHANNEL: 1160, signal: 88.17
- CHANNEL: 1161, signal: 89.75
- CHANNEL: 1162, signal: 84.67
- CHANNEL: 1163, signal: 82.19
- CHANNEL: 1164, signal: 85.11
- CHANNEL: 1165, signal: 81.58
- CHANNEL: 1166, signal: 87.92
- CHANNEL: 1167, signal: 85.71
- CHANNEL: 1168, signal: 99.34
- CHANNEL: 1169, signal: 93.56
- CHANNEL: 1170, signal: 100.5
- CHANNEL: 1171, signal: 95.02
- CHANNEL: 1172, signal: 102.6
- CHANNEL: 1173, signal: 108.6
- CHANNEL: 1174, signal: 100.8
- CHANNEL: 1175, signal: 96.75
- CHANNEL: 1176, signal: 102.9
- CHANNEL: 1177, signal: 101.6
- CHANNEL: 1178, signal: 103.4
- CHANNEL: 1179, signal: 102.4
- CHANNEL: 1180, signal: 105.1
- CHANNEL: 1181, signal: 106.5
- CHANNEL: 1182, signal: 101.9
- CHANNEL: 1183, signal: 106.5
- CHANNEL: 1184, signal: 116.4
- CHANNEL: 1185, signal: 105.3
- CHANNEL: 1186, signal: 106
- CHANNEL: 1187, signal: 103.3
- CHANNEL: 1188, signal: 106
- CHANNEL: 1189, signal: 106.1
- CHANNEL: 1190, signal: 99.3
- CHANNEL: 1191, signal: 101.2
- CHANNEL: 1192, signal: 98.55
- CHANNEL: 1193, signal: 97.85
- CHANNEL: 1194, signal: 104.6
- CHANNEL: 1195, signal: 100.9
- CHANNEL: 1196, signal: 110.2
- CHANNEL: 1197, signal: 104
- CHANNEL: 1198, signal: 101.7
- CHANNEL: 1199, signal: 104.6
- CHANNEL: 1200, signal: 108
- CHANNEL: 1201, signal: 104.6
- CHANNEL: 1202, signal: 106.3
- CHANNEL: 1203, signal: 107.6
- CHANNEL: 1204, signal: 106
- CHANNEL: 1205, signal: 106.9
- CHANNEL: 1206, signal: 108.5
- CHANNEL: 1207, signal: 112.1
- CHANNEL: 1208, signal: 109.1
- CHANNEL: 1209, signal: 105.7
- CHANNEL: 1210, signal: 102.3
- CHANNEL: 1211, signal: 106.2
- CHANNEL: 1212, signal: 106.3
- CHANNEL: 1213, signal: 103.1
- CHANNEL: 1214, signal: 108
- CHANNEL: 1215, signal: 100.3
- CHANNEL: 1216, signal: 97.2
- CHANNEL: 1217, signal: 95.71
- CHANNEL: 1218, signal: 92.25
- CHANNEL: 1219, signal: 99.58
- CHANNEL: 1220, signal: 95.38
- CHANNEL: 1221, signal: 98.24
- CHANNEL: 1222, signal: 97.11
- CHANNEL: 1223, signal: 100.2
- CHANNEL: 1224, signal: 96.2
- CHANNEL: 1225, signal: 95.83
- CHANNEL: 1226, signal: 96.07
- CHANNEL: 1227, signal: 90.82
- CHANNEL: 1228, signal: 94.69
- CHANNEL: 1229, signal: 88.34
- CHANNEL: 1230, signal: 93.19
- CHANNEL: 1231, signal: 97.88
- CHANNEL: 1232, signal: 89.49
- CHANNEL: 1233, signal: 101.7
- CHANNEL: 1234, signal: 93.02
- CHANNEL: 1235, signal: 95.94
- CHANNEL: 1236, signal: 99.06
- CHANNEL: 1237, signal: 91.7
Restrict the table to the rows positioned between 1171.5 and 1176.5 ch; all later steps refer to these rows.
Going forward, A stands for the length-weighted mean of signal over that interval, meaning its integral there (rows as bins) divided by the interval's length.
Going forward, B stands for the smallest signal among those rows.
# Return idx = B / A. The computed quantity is 0.945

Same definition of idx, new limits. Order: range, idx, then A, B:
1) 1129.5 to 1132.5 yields 0.973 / 81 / 79.1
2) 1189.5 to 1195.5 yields 0.975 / 100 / 97.85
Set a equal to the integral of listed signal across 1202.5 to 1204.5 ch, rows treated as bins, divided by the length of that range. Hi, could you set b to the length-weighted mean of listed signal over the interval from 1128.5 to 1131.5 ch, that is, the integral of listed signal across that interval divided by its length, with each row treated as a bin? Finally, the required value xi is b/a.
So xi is 0.76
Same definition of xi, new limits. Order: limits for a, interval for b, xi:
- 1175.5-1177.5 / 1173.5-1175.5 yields 0.97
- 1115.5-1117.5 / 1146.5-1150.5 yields 0.99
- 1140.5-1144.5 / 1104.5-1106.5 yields 1.06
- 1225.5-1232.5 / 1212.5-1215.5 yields 1.12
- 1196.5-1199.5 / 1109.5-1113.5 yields 0.89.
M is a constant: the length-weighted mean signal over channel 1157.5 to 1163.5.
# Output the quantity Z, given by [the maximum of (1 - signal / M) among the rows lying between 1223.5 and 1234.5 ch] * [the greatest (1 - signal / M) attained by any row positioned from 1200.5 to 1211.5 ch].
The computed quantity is 0.005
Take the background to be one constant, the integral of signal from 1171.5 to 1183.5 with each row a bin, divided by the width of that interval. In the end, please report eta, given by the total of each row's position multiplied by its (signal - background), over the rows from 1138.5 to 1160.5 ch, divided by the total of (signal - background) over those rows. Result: 1149.3 ch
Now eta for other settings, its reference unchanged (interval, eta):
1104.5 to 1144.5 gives 1126.2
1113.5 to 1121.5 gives 1117.6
